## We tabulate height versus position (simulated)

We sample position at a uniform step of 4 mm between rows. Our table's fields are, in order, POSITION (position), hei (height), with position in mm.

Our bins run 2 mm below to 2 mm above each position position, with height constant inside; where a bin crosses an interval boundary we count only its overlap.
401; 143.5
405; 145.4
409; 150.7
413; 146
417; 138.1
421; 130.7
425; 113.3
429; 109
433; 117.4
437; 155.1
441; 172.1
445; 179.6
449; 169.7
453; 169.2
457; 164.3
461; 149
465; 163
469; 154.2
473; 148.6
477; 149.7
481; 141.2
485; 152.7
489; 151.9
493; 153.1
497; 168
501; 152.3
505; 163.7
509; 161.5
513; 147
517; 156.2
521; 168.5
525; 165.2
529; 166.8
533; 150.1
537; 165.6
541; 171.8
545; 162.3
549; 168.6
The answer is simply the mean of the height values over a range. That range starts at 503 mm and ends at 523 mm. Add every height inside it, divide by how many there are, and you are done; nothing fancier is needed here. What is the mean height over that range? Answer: 159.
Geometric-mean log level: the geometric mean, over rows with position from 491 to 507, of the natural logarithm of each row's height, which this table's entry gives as 5.07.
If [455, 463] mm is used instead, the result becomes 5.05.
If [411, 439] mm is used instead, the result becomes 4.86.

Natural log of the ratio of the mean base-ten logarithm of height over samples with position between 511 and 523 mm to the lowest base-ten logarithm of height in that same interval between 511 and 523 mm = 0.0131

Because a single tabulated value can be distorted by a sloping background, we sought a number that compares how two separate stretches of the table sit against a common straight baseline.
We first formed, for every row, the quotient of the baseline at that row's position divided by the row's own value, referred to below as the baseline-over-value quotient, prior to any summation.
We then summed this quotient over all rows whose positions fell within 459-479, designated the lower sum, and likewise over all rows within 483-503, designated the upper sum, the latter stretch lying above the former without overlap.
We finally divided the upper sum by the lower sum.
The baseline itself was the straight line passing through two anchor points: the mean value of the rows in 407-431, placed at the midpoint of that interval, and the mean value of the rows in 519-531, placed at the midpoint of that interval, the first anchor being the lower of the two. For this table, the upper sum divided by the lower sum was 1.04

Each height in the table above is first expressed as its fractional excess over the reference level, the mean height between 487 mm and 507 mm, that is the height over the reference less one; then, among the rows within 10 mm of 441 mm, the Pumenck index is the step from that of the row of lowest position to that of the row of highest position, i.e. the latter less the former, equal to 0.33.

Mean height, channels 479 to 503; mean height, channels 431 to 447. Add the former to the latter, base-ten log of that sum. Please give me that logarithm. 2.490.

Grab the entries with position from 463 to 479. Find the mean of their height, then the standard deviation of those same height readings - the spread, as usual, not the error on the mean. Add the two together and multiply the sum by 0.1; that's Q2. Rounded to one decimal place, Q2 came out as 16.0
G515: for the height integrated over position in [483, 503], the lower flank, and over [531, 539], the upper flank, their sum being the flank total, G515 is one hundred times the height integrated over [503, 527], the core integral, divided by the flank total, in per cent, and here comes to 88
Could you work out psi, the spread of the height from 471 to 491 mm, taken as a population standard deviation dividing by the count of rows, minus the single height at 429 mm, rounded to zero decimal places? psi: -105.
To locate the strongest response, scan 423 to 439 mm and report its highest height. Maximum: 155.1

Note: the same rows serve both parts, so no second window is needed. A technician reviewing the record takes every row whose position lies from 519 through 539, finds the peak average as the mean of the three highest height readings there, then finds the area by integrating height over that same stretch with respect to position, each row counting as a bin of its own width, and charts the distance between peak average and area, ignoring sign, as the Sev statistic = 3098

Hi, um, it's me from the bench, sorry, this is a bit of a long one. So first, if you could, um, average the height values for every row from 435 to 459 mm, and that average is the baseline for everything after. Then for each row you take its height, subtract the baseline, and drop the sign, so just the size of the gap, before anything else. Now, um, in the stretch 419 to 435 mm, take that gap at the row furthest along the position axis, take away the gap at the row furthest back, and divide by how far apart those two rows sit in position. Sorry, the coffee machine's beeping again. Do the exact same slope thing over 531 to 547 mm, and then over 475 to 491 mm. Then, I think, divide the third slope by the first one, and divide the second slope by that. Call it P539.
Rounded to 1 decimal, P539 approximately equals 6.1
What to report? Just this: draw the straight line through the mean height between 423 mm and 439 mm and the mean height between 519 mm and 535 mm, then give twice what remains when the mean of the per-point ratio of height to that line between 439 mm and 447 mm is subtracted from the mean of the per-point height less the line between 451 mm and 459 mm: 64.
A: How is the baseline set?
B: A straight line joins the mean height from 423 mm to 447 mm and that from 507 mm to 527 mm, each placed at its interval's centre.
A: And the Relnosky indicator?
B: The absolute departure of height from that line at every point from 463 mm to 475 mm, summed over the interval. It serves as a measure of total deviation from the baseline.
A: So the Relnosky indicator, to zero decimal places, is 22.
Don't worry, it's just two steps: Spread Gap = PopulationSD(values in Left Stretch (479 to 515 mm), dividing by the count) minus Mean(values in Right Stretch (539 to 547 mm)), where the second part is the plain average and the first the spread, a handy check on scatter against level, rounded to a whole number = -159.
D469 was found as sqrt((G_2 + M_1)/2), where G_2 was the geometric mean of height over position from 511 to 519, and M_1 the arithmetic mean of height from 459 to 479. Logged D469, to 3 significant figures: 12.3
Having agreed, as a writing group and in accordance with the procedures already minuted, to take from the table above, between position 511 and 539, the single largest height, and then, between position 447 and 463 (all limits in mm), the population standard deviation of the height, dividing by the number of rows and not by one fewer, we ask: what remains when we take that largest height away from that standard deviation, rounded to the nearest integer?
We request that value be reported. -160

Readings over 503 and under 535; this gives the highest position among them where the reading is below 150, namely 513 mm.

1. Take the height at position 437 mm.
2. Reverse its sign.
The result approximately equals -155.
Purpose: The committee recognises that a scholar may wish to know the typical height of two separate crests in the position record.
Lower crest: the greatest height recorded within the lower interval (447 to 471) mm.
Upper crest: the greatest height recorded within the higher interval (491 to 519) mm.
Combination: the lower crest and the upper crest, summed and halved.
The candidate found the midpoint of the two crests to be 169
